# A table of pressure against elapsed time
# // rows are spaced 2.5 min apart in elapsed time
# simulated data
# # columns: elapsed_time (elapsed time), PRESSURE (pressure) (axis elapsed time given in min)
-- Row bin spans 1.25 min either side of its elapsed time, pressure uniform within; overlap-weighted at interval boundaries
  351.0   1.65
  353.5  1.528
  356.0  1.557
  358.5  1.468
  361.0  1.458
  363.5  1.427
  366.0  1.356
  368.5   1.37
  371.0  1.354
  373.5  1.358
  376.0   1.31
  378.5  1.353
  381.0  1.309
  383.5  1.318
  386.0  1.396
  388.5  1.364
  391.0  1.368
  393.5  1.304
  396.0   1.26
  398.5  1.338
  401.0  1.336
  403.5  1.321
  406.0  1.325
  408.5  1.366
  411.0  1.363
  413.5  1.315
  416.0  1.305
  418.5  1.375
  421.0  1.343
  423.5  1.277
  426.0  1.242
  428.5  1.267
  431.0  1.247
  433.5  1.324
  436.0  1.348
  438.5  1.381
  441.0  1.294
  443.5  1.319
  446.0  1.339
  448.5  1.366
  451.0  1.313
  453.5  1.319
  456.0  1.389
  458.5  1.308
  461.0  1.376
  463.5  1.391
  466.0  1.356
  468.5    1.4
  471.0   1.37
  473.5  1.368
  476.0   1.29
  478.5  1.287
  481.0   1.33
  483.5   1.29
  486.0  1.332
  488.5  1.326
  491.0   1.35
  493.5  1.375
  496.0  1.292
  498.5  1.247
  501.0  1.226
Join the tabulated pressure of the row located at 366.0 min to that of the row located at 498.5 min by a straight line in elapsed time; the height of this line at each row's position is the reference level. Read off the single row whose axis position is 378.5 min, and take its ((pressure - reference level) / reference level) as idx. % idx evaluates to 0.005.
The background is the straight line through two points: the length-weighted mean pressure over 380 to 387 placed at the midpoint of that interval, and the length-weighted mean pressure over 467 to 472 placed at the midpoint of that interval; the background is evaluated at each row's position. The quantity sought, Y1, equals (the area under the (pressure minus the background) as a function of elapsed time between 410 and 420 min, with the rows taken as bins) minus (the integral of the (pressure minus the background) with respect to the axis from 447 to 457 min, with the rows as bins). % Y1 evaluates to 0.12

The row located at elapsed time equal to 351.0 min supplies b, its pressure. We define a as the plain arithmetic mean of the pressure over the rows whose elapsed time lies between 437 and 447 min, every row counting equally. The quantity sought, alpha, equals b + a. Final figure 2.98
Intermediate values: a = 1.333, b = 1.65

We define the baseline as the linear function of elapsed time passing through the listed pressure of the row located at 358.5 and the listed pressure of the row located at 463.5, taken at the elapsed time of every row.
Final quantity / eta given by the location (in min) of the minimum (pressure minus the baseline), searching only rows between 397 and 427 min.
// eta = 426.0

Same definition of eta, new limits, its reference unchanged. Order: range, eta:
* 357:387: 376.0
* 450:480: 478.5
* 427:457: 431.0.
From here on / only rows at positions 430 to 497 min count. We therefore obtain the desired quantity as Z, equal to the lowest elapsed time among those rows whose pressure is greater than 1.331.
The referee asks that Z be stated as 436.0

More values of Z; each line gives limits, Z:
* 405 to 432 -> 408.5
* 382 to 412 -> 386.0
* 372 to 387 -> 373.5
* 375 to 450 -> 378.5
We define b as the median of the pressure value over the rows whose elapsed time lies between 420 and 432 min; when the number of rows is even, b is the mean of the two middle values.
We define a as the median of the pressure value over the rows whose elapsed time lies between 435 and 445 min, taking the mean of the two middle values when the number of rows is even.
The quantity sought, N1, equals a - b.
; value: 0.07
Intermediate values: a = 1.33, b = 1.27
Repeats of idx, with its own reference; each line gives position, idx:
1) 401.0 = 0.007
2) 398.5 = 0.007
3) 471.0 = 0.079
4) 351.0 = 0.206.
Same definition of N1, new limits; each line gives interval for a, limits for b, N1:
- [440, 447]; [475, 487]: 0.03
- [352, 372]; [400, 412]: 0.11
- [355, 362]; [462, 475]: 0.10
